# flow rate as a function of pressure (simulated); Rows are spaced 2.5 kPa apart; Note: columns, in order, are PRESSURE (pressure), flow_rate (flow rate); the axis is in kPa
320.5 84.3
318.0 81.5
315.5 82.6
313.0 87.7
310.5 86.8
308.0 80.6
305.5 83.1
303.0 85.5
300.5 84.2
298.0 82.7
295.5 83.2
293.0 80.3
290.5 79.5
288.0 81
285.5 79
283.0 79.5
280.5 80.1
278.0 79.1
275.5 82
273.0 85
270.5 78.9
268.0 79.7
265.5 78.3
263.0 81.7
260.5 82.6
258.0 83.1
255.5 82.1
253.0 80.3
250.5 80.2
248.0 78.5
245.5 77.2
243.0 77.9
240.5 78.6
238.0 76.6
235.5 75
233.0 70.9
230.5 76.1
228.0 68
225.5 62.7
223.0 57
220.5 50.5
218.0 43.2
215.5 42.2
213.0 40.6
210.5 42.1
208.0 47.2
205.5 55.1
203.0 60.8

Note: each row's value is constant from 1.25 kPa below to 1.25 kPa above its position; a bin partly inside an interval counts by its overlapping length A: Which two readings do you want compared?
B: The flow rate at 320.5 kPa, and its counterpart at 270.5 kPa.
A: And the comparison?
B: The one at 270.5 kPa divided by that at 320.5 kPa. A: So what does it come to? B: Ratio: 0.936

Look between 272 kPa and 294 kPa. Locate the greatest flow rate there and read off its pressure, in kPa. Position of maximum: 273.0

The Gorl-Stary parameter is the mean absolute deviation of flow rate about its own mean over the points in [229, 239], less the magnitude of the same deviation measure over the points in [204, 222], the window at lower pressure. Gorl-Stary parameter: -2.5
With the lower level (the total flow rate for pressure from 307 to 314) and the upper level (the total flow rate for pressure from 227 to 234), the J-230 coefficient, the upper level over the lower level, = 0.84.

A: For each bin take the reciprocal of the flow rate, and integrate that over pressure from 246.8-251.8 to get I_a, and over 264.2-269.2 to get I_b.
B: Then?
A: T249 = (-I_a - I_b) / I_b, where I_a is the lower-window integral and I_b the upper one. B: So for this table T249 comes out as -2.00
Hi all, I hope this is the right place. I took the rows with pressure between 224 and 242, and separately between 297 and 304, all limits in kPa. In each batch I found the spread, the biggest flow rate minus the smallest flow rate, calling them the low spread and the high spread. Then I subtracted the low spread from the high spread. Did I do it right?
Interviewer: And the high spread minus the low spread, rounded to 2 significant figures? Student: -13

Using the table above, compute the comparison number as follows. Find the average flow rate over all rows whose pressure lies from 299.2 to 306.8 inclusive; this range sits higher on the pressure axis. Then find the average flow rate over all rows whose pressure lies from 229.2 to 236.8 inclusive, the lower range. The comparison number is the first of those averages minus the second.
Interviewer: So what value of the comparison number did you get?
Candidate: 10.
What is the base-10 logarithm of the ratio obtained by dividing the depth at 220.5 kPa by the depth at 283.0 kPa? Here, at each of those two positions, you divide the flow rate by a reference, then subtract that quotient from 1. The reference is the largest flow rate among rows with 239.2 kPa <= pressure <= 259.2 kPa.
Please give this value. 1.0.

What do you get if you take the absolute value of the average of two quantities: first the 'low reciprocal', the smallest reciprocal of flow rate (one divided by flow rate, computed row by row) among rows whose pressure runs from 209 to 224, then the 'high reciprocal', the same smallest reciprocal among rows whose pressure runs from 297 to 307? 0.0146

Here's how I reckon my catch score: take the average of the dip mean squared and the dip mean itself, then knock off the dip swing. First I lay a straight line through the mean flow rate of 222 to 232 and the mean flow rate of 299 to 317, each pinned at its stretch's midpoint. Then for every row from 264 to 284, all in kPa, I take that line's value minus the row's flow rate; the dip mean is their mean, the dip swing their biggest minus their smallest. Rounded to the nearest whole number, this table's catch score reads -3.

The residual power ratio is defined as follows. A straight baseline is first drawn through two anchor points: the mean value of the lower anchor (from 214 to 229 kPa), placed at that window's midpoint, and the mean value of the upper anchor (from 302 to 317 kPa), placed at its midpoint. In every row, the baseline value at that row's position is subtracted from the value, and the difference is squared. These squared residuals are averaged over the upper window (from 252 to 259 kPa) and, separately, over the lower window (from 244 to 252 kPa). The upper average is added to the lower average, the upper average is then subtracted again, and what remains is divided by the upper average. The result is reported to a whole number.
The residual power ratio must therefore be 1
